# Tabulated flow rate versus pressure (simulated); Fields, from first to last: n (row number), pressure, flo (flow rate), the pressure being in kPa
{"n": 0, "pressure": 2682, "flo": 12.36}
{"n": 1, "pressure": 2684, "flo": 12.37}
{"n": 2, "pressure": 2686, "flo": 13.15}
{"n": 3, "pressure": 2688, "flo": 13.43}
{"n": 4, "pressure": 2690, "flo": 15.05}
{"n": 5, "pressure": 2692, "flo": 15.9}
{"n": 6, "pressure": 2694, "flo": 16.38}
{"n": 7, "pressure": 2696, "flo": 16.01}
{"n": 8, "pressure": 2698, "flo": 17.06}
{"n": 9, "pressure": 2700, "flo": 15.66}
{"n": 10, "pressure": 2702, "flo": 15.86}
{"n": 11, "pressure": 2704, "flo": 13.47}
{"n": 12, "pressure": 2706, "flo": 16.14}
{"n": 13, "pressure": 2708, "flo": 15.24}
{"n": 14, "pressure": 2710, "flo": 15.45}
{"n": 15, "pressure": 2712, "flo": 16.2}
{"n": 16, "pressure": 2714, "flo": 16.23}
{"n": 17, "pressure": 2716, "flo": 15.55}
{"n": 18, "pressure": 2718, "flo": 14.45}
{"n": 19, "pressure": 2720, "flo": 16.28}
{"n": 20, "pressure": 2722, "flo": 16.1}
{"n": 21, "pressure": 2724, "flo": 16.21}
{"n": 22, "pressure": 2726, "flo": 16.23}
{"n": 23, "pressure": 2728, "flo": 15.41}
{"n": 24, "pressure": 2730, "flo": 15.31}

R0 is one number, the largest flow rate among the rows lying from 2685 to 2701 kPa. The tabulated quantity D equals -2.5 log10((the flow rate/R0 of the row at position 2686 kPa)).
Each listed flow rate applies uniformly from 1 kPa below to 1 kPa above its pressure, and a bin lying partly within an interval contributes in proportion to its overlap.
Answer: 0.283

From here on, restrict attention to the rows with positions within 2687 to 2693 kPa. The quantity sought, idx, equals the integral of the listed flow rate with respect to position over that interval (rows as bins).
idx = 89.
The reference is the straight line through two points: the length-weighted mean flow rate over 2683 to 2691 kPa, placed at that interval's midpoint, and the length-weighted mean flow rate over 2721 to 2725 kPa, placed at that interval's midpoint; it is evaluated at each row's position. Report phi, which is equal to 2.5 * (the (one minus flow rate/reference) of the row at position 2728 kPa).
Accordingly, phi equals 0.17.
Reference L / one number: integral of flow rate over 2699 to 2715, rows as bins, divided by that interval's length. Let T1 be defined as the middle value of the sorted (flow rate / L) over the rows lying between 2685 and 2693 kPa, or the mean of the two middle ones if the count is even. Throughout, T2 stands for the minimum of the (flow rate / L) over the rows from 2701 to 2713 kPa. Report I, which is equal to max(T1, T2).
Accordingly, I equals 0.92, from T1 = 0.92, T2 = 0.87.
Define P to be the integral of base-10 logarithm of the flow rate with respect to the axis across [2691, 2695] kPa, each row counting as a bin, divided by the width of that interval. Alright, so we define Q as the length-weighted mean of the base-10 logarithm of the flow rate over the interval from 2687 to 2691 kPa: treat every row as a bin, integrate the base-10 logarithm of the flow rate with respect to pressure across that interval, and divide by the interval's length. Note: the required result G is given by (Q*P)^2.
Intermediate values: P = 1.21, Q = 1.15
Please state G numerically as 1.94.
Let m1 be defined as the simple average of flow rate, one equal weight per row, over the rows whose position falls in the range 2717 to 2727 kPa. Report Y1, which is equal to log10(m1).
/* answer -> 1.20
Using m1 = 15.9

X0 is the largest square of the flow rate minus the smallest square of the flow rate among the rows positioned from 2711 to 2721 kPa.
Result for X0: 56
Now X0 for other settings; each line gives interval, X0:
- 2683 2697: 115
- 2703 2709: 79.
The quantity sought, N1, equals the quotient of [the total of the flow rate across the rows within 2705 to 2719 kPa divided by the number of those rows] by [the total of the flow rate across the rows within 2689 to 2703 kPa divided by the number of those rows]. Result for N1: 0.98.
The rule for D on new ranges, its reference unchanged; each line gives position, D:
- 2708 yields 0.122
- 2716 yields 0.101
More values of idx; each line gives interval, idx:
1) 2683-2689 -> 78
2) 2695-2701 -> 97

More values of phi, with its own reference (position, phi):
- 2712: -0.14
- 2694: -0.42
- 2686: 0.05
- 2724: 0.00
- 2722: 0.00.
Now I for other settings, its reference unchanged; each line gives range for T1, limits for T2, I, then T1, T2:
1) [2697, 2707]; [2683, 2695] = 1.02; 1.02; 0.80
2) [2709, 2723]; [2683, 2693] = 1.04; 1.04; 0.80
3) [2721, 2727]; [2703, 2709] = 1.04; 1.04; 0.87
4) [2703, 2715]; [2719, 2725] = 1.04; 1.02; 1.04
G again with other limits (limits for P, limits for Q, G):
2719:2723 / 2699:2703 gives 2.10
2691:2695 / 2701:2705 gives 1.98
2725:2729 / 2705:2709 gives 2.05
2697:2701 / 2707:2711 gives 2.07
